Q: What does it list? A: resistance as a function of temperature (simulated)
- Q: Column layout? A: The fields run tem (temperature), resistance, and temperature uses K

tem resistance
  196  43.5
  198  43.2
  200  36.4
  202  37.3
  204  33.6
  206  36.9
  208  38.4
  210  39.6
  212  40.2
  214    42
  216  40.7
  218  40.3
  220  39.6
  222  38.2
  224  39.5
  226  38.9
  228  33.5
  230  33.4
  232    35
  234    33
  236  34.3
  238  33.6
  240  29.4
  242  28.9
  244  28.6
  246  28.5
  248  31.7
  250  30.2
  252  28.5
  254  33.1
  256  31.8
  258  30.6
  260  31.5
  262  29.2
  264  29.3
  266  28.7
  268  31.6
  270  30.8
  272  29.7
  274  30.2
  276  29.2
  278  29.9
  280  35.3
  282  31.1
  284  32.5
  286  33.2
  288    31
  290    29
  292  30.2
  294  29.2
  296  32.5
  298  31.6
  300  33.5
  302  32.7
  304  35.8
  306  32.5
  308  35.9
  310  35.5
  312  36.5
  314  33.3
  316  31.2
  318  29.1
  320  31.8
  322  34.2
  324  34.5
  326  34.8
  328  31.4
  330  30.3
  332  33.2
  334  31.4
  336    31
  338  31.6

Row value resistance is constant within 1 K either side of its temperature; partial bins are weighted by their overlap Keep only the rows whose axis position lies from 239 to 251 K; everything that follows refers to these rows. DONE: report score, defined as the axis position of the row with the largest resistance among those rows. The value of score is 248 K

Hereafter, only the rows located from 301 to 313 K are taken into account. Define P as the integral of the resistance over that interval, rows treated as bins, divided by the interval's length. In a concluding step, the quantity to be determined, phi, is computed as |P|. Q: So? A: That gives 35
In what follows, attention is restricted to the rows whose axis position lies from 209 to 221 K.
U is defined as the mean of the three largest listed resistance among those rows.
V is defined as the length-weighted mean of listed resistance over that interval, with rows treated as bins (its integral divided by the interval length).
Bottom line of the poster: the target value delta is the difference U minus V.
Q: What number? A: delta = 0.6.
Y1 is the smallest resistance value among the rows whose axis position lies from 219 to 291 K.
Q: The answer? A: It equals 28.5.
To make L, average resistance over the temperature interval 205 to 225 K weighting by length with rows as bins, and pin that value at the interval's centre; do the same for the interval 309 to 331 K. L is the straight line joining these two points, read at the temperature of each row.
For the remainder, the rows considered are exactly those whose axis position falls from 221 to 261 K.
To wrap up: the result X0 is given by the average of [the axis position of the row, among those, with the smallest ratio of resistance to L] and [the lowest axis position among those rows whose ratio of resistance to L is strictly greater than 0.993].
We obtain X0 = 235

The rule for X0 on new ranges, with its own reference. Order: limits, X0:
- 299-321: 311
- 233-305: 263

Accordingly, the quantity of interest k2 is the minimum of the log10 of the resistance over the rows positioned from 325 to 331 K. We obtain 1.48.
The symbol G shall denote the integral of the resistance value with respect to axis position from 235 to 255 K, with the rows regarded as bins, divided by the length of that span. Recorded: 30.7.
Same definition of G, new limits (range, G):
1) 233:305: 31.1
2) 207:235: 38.0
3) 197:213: 38.2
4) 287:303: 31.2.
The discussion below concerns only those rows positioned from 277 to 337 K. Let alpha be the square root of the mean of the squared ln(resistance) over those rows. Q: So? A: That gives 3.48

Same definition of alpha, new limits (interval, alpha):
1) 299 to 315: 3.54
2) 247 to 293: 3.43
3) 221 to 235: 3.58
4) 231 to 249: 3.45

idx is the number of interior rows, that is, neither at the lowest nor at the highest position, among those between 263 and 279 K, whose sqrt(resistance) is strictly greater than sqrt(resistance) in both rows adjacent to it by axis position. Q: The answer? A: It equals 2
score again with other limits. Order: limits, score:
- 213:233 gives 214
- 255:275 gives 256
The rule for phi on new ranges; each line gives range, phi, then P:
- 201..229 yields 38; 38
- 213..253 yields 34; 34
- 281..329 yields 33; 33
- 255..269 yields 30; 30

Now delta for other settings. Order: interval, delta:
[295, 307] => 0.9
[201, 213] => 1.7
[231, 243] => 1.9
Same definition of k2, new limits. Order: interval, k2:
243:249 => 1.45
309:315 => 1.52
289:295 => 1.46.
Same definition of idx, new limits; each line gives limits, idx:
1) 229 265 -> 5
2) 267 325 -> 9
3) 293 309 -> 3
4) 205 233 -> 2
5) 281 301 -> 3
